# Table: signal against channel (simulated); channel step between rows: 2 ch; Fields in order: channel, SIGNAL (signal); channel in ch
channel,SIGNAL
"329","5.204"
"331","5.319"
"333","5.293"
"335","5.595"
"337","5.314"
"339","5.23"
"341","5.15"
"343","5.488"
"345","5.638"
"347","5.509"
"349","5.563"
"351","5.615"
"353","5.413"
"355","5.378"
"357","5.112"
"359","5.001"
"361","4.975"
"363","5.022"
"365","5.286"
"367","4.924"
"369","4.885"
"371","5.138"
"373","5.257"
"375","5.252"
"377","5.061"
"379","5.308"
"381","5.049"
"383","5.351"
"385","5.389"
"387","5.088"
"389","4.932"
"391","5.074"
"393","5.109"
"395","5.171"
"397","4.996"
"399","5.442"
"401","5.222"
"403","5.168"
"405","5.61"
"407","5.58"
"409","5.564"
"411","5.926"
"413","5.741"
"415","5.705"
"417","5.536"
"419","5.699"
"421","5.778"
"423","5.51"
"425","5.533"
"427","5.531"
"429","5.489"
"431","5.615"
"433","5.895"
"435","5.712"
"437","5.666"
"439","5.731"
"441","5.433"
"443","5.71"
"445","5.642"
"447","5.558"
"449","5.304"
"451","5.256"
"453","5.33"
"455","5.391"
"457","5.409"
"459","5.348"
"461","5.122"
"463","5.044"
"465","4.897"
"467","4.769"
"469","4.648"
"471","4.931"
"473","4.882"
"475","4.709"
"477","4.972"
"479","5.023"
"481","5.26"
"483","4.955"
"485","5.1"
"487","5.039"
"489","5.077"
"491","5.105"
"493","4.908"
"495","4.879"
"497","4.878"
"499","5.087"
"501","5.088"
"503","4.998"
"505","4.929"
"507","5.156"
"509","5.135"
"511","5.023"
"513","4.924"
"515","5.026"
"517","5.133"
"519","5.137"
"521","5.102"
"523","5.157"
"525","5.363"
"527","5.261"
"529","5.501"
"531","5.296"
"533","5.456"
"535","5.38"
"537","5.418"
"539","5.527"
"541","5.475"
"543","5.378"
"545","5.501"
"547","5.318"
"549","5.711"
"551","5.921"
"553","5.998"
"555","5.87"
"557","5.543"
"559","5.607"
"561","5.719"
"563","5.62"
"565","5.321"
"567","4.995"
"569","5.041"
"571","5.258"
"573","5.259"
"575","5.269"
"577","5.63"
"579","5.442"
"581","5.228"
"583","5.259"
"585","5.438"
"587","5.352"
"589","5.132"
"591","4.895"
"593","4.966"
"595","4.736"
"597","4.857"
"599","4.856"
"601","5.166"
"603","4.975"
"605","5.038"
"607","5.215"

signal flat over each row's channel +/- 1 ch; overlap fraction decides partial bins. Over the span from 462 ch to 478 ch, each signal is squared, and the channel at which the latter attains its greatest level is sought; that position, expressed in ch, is 463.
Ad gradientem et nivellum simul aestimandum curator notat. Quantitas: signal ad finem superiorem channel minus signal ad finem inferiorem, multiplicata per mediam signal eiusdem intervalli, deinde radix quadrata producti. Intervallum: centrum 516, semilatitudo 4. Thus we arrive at 1.0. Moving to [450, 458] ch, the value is 0.9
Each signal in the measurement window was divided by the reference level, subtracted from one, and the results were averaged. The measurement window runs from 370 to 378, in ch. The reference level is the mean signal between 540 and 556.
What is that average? 0.083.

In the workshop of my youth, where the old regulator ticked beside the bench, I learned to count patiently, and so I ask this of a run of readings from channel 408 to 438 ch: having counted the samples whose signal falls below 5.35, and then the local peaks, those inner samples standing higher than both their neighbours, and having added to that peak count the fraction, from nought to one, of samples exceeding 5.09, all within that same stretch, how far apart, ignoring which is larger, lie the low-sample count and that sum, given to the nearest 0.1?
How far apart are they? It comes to 5.0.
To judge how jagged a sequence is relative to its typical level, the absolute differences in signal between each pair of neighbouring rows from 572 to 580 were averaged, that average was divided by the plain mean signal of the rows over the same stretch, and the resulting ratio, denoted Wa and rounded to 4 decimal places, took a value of 0.0345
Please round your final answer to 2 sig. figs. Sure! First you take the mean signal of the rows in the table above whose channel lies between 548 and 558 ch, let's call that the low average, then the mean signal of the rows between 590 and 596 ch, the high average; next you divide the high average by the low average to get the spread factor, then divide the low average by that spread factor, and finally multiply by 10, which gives 69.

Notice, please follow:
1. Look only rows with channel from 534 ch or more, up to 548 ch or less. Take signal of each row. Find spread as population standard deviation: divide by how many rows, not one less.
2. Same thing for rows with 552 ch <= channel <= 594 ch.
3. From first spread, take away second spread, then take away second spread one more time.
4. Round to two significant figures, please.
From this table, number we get -0.51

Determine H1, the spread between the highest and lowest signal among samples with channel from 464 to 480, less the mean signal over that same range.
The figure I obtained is -4.5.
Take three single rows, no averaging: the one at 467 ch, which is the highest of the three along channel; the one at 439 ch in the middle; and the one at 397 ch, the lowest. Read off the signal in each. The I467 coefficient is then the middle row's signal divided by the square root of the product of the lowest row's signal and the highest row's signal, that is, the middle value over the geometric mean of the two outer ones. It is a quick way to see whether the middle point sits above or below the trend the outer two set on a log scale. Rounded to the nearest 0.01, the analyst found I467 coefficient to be 1.17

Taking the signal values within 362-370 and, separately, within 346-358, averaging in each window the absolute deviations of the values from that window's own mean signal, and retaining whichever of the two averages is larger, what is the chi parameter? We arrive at 0.13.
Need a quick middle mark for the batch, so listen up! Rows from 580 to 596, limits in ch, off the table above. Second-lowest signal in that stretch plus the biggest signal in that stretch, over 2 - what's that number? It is 5.17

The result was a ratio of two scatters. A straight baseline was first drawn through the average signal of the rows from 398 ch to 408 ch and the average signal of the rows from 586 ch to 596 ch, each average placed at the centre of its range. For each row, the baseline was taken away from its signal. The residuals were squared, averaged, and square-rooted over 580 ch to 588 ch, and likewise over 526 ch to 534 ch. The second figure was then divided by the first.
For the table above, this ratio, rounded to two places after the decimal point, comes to 0.86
